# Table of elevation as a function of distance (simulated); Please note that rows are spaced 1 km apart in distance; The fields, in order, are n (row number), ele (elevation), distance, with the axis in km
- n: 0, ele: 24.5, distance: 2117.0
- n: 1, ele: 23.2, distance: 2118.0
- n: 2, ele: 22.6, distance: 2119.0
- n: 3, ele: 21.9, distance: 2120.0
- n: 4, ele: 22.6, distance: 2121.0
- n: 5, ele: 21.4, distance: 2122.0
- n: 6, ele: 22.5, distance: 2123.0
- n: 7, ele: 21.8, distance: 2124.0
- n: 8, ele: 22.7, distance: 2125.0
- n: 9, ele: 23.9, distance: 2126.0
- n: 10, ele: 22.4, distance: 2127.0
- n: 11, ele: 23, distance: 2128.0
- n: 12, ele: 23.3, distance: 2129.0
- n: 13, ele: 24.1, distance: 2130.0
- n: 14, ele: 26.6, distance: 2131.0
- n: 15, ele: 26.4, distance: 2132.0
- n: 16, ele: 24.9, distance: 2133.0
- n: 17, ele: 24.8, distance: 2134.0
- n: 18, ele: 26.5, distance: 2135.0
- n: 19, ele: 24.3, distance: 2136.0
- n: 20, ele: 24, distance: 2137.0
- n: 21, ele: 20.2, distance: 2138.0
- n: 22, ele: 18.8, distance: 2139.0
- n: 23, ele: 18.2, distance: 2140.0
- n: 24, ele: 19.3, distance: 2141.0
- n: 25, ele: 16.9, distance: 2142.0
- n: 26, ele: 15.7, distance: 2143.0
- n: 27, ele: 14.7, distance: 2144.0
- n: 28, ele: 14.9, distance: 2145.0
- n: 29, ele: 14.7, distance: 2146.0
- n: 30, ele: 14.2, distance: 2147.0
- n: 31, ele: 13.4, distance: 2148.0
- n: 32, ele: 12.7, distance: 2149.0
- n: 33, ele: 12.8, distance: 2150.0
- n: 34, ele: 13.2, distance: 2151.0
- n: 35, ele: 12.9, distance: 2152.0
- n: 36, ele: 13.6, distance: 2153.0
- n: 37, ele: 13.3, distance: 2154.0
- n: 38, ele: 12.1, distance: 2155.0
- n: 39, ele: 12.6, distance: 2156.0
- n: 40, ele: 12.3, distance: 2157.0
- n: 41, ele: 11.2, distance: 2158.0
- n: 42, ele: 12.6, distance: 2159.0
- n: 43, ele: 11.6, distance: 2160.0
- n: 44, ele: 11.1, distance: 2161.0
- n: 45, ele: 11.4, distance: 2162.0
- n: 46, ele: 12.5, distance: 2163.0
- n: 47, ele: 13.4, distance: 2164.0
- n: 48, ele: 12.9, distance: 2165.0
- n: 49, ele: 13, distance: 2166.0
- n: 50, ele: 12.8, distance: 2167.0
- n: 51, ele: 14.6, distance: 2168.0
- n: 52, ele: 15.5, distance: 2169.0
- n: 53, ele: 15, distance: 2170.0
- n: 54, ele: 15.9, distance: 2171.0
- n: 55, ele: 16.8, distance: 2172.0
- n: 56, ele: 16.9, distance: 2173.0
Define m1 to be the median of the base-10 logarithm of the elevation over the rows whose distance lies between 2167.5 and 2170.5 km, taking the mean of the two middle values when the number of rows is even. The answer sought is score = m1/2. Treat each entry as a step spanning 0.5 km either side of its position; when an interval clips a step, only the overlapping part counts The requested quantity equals 0.59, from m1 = 1.18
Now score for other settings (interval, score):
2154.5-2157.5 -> 0.54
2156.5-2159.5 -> 0.54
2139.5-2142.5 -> 0.63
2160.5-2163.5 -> 0.53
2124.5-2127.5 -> 0.68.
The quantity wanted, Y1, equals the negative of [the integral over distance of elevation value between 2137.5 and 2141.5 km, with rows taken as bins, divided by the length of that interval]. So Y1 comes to -19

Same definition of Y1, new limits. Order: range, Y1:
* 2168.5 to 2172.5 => -16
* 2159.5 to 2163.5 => -12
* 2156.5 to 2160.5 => -12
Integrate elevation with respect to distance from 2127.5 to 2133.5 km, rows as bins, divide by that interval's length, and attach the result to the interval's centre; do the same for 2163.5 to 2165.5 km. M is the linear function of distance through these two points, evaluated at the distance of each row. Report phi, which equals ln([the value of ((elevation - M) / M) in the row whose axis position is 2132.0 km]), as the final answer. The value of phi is -2.4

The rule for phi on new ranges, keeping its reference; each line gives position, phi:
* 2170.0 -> -1.1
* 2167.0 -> -3.2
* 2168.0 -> -1.5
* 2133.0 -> -3.1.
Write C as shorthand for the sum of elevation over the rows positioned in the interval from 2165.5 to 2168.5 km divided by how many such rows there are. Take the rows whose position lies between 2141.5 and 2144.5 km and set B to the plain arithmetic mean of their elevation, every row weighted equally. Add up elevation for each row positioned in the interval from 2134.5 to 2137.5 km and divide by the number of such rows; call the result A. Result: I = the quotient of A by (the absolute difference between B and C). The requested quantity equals 11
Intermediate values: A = 24.9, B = 15.8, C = 13.5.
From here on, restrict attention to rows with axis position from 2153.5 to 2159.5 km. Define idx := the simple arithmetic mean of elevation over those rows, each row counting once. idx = 12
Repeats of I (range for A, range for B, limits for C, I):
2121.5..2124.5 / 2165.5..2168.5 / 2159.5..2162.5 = 10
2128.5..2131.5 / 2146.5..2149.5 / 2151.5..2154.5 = 148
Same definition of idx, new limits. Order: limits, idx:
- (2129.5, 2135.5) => 26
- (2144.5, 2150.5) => 14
